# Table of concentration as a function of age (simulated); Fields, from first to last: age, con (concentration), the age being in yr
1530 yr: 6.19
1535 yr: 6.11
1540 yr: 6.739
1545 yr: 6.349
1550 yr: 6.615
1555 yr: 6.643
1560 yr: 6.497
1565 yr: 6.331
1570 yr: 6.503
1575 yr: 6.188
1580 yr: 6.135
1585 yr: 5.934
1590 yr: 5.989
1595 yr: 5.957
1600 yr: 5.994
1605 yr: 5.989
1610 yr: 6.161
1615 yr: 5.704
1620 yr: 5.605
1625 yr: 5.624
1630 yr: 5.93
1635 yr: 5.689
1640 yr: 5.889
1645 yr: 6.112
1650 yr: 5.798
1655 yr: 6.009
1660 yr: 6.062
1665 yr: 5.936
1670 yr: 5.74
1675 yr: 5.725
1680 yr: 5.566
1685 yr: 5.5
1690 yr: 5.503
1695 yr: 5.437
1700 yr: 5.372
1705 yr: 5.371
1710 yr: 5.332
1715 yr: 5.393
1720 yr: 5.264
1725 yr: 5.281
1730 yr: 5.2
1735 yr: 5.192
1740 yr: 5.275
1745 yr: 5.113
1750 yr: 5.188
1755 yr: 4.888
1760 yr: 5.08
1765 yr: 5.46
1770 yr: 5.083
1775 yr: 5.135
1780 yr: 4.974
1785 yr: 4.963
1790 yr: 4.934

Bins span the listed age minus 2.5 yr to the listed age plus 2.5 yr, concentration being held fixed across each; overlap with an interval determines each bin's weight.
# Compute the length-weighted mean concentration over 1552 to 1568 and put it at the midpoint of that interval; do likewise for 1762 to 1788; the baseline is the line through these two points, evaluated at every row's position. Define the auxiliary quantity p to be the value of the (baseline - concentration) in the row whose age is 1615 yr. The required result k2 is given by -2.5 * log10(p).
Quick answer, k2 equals 0.9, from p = 0.4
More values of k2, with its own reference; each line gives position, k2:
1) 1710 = 1.7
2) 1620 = 0.7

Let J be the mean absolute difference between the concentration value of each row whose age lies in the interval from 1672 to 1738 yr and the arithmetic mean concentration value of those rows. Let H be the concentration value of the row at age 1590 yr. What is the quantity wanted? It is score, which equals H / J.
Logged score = 52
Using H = 5.989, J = 0.116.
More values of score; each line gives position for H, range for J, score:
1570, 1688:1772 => 51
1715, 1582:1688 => 33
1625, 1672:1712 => 58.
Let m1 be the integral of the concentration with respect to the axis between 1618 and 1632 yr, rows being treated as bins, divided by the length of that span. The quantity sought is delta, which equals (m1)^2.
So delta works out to 32.7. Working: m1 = 5.72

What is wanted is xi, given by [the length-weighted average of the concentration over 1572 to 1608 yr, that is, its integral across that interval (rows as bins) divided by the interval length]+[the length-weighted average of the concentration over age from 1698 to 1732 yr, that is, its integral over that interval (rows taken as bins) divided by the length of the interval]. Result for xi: 11.4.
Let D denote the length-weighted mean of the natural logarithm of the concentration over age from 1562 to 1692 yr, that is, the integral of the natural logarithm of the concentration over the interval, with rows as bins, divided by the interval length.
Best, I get 1.78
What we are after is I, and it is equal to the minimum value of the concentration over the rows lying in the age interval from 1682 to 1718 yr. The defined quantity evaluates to 5.332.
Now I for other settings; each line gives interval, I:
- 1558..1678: 5.605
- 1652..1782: 4.888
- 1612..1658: 5.605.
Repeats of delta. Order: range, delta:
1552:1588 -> 39.9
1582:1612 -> 36.0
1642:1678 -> 34.9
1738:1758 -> 26.1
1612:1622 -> 32.3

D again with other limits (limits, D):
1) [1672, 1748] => 1.68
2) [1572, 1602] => 1.80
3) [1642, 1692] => 1.76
